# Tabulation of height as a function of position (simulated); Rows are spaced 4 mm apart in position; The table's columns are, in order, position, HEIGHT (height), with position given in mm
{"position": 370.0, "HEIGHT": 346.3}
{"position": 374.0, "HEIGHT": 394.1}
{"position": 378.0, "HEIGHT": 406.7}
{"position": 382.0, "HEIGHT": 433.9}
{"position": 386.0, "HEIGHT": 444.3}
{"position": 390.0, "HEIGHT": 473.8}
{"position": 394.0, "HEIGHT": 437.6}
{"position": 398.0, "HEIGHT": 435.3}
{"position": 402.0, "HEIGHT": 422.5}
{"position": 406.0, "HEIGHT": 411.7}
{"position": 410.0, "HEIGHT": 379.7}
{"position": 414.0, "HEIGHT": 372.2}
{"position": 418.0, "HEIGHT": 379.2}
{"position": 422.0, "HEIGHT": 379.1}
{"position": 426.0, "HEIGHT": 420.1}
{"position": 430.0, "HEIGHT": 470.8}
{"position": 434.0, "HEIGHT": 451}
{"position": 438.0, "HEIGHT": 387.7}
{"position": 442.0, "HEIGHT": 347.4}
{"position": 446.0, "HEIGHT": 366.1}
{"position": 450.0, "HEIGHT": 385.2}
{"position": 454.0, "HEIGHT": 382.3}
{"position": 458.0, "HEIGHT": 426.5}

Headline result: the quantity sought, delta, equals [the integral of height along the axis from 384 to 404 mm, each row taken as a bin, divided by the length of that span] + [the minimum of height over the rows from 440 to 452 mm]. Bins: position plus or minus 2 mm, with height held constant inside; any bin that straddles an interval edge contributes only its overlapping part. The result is 790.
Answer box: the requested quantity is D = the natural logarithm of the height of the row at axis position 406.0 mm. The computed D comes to 6.02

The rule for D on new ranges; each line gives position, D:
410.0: 5.94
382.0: 6.07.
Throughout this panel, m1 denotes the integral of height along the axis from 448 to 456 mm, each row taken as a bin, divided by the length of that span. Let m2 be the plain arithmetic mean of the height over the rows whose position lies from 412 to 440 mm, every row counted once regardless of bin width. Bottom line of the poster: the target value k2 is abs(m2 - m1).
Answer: 25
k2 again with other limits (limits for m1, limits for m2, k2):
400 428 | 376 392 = 45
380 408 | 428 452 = 36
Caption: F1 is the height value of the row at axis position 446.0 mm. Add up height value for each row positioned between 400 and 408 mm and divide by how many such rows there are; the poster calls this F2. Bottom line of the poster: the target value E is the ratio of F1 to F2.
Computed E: 0.88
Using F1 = 366.1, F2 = 417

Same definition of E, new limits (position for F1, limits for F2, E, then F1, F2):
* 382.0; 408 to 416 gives 1.15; 433.9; 376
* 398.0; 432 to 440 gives 1.04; 435.3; 419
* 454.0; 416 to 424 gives 1.01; 382.3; 379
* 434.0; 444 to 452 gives 1.20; 451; 376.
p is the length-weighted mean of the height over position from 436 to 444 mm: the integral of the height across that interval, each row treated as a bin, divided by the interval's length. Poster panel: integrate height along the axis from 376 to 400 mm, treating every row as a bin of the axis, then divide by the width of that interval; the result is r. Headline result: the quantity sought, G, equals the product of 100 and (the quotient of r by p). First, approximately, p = 368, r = 439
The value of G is 119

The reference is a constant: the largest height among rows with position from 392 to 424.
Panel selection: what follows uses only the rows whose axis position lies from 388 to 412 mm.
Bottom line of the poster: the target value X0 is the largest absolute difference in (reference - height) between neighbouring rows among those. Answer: 36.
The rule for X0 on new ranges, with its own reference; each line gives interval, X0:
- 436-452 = 40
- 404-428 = 41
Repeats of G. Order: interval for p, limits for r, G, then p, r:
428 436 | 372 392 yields 93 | 461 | 431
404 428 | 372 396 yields 111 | 390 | 432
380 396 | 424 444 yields 93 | 447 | 415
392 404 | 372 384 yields 95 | 432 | 412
